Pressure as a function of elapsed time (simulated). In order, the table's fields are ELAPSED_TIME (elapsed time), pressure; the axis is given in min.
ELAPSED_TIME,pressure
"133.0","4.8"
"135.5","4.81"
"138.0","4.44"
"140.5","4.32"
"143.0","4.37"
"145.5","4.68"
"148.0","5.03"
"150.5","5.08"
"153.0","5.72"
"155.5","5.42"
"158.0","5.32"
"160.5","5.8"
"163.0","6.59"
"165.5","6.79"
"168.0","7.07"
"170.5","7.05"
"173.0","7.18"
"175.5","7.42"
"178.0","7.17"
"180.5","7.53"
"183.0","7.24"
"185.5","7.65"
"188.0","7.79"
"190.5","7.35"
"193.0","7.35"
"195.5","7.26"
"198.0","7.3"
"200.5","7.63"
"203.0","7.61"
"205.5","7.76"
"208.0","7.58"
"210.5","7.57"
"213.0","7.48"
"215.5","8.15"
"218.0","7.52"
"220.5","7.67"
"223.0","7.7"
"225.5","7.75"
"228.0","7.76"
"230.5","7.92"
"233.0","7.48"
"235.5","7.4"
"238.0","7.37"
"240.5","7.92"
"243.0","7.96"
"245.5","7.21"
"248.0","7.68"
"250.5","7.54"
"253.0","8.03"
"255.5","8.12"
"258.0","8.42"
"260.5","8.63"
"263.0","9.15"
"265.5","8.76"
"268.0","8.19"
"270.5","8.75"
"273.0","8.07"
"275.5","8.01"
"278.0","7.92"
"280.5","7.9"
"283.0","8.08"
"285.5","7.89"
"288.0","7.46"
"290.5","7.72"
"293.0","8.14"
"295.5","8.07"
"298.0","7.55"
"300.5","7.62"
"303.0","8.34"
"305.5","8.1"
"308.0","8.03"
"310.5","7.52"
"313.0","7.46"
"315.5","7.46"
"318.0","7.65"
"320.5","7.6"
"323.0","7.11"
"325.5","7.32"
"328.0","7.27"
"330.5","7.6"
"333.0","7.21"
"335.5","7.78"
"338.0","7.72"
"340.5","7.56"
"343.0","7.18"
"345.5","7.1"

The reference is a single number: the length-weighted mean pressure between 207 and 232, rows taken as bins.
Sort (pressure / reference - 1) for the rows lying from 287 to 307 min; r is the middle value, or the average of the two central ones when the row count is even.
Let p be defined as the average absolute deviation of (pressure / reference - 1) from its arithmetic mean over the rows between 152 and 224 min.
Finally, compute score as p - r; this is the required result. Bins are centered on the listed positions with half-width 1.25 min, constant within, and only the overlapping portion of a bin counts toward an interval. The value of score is 0.04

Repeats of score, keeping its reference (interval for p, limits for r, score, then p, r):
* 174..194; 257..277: -0.08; 0.021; 0.106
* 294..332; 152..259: 0.06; 0.034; -0.025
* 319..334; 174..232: 0.04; 0.021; -0.017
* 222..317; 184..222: 0.06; 0.042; -0.017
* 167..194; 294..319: 0.03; 0.024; -0.010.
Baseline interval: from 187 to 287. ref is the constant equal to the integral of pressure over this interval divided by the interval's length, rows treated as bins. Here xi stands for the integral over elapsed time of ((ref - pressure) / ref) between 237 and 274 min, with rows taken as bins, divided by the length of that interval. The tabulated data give -0.04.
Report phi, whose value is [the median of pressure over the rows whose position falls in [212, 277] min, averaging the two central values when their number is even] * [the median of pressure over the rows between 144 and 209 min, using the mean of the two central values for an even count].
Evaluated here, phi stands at 57.1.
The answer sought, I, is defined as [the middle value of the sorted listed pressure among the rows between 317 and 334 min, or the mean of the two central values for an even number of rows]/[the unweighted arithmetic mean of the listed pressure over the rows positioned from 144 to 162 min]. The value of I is 1.38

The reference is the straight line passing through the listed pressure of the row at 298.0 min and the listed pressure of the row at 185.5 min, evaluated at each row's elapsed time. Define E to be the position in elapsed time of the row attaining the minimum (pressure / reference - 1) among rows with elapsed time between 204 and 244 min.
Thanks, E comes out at 238.0 min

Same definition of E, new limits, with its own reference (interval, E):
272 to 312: 288.0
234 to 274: 245.5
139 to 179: 140.5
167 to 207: 170.5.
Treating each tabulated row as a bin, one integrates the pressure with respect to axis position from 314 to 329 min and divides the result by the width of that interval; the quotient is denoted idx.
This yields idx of 7.4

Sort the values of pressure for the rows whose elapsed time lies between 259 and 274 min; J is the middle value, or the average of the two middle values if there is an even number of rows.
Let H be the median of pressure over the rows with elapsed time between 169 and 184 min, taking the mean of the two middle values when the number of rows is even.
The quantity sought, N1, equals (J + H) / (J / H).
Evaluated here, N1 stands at 13.2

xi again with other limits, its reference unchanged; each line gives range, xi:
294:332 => 0.02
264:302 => -0.02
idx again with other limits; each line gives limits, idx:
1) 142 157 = 5.1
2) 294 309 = 8.0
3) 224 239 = 7.6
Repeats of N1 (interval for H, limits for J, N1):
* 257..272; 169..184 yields 19.2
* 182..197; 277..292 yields 14.2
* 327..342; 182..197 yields 15.4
